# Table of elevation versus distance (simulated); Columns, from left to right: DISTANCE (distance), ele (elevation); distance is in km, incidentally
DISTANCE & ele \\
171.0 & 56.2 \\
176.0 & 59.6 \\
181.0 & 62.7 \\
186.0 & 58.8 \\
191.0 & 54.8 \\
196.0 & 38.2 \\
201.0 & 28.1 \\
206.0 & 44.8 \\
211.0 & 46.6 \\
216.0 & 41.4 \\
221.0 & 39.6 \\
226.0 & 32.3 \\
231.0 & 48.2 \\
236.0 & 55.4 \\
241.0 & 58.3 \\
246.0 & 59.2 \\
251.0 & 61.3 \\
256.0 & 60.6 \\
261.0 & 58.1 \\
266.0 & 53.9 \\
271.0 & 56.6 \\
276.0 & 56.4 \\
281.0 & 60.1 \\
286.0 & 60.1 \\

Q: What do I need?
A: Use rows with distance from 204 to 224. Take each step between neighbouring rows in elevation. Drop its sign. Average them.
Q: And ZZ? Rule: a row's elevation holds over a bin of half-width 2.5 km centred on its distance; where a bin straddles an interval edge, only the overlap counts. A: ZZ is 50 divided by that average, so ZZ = 17.0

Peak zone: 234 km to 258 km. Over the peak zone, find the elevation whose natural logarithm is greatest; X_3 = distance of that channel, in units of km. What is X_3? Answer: 251.0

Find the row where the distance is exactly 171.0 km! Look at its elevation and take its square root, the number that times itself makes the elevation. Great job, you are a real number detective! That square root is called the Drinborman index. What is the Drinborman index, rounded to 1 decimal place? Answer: 7.5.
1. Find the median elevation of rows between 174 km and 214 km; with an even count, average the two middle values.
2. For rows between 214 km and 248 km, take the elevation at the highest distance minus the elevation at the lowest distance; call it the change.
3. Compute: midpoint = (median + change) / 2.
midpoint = 34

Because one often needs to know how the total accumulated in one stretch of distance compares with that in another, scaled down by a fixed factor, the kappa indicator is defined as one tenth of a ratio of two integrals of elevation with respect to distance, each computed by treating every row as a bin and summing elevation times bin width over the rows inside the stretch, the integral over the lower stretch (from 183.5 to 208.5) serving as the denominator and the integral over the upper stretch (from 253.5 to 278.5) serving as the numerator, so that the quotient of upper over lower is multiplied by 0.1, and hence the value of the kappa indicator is 0.13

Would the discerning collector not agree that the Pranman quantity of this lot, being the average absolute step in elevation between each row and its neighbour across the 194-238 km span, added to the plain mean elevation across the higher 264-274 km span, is 64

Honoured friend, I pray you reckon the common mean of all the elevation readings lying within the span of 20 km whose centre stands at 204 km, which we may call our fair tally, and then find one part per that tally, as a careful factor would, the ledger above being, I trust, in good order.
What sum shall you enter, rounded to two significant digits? 0.025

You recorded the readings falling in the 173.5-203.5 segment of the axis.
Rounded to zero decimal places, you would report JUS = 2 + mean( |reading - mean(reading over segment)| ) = 13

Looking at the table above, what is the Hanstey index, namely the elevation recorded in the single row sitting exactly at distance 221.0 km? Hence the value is 39.6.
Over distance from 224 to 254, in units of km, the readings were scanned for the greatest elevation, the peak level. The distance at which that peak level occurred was 251.0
